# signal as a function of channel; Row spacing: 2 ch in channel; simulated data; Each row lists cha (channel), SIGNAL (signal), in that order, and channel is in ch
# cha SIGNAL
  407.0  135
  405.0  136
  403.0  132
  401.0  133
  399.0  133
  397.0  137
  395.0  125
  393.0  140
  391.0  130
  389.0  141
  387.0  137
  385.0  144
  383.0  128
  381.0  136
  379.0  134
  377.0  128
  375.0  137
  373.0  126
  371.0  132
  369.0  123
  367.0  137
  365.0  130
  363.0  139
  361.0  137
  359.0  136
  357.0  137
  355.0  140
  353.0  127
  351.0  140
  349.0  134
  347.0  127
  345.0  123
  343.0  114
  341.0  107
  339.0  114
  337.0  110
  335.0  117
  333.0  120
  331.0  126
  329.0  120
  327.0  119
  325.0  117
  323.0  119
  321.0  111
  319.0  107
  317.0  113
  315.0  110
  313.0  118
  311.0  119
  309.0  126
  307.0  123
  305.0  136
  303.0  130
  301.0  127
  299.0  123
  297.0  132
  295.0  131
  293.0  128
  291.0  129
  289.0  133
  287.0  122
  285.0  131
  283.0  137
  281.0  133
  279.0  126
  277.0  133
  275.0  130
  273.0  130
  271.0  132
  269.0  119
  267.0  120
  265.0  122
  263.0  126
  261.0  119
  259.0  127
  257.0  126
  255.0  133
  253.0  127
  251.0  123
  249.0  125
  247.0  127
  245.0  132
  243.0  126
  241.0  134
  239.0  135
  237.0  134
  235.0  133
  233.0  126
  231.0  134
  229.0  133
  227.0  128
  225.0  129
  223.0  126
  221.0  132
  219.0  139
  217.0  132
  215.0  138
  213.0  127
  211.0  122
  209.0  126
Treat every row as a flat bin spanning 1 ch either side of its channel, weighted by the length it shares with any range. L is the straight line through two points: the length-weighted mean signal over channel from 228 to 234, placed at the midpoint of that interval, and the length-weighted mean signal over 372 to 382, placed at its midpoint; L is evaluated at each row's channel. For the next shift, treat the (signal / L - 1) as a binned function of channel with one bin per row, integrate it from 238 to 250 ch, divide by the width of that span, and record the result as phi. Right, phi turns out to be -0.010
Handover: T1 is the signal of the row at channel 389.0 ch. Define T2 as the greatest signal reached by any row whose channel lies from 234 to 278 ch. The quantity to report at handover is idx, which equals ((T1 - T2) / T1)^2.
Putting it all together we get 0.0018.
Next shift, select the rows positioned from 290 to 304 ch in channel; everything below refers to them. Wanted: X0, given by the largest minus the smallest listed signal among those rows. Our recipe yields 9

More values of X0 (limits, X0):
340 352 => 33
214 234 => 13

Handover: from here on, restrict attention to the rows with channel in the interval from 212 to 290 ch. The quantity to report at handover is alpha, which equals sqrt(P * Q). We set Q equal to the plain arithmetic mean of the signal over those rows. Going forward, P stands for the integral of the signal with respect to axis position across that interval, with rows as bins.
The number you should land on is 1141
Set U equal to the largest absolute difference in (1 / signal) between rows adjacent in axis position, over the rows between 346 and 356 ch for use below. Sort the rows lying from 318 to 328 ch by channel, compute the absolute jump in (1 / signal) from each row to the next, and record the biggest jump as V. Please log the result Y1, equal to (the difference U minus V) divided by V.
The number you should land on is 0.2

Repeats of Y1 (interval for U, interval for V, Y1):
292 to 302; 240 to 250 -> 0.2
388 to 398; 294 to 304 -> 0.5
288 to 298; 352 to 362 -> -0.7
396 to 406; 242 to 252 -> -0.4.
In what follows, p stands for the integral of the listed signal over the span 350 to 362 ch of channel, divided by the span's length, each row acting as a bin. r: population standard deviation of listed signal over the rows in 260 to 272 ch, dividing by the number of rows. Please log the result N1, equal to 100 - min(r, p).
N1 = 95.3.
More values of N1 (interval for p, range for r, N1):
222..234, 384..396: 93.4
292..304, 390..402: 95.2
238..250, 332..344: 95.7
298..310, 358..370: 94.5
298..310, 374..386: 94.5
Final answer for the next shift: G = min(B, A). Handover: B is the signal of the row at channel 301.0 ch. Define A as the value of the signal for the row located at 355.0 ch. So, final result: 127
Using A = 140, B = 127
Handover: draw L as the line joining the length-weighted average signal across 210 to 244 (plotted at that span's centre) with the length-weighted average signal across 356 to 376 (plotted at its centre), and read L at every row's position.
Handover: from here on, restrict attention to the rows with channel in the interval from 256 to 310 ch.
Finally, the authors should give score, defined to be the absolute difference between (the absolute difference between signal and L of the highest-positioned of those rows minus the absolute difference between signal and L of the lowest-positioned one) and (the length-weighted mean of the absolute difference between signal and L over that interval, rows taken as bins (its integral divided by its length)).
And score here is 4.2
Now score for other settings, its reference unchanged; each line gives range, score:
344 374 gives 7.8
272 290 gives 4.1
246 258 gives 4.0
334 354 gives 23.0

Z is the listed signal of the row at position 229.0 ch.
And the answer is 133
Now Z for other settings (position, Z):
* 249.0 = 125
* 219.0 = 139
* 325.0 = 117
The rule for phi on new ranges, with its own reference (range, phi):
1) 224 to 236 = -0.004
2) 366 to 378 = -0.013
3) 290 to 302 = -0.024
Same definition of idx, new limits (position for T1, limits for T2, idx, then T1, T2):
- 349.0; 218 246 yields 0.0014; 134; 139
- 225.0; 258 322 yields 0.0038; 129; 137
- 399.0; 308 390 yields 0.0068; 133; 144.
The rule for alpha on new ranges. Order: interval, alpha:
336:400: 1046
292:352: 940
